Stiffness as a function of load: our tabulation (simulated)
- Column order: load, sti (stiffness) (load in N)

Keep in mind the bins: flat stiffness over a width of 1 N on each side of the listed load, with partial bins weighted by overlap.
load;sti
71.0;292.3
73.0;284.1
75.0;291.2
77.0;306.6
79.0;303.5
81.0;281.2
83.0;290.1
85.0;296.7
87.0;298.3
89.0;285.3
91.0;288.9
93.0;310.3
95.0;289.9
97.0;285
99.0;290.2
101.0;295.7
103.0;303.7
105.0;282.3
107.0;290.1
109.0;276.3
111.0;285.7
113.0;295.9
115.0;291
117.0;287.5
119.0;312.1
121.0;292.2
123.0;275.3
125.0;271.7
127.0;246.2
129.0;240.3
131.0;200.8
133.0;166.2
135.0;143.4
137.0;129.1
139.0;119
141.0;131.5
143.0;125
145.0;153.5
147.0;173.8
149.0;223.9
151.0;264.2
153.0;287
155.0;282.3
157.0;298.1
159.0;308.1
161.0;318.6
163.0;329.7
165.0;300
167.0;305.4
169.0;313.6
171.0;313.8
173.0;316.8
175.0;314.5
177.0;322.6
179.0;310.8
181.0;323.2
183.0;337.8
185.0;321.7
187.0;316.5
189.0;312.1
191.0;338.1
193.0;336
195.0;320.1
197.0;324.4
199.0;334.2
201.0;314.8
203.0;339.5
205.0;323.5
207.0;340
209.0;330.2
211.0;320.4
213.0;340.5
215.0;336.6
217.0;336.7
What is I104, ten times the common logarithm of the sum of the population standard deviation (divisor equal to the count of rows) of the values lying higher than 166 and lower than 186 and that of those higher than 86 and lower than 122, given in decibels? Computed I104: 12.4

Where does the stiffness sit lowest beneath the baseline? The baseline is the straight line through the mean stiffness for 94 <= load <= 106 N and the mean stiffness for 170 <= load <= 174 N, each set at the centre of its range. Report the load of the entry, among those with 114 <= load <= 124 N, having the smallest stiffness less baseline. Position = 123.0 N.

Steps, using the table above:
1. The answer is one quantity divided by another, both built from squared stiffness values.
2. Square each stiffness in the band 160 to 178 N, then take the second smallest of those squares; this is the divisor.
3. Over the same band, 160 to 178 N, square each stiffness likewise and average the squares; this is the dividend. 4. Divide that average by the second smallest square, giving 1.06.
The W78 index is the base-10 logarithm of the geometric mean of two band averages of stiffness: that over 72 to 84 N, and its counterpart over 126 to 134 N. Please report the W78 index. 2.40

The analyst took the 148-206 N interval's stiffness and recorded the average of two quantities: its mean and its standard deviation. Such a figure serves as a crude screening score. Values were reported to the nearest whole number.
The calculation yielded 168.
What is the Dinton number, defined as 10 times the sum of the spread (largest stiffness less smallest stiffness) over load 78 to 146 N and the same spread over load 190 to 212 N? 2183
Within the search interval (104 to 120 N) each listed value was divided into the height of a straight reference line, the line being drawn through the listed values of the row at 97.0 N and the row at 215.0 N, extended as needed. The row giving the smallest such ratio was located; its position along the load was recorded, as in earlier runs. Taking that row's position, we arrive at 119.0 N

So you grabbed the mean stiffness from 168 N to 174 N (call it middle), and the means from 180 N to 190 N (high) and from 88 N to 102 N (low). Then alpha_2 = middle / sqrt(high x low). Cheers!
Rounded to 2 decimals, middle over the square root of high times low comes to 1.03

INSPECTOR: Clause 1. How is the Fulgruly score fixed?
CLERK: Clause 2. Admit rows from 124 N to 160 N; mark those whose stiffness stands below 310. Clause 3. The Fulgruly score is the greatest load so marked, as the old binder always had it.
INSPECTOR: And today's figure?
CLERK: 159.0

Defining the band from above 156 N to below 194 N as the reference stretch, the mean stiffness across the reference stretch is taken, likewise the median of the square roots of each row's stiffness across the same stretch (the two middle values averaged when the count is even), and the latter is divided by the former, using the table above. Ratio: 0.056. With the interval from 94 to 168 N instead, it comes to 0.067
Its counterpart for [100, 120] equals 0.058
